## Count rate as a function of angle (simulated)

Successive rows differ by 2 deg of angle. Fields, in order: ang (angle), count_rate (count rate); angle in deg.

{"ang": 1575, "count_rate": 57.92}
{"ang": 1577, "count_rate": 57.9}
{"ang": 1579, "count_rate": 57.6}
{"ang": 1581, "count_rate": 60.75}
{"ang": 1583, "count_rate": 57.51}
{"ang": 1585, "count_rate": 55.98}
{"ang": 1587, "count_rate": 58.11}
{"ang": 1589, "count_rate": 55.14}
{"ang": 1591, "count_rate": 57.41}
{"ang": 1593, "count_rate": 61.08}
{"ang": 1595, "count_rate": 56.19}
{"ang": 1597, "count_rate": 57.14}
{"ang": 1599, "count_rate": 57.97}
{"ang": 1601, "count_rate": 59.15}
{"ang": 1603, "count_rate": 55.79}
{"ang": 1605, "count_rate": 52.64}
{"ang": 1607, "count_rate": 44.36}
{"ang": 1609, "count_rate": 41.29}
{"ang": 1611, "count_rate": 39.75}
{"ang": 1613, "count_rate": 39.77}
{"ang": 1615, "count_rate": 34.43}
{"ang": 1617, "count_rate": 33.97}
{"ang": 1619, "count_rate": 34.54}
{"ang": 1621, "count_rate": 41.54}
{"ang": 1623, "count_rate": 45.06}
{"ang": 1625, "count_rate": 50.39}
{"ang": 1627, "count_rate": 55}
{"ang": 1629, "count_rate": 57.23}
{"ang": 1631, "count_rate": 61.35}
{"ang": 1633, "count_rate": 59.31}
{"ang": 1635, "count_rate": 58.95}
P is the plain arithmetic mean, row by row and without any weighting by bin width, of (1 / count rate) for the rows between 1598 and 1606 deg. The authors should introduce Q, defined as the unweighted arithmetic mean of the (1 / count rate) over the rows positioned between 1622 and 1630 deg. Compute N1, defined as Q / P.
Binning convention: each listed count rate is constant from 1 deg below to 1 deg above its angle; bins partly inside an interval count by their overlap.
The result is 1.09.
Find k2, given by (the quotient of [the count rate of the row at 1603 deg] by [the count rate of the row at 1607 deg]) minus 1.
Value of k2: 0.26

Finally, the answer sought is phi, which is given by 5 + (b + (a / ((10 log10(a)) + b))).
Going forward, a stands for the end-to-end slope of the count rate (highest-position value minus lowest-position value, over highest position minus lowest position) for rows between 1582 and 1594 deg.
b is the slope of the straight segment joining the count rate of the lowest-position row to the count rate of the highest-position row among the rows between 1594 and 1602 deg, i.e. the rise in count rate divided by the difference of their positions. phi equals 5.4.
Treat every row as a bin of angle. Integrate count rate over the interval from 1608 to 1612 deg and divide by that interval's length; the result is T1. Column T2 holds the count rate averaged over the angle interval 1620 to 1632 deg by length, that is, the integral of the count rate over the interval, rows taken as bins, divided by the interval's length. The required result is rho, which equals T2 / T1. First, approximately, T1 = 40.5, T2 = 52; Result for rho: 1.28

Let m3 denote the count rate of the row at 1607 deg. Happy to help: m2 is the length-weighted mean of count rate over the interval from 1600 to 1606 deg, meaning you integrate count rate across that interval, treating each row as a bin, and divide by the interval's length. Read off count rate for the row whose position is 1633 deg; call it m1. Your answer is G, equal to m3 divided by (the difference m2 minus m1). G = -13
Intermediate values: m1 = 59.31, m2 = 56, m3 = 44.36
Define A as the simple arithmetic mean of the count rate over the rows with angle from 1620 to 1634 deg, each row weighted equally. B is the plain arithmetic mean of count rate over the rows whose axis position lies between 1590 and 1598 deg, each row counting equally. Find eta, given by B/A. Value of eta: 1.1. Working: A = 52.8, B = 58.0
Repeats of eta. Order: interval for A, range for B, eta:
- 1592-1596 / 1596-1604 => 1.0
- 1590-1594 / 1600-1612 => 0.8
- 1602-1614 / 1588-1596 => 1.3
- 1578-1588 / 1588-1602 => 1.0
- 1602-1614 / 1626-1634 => 1.3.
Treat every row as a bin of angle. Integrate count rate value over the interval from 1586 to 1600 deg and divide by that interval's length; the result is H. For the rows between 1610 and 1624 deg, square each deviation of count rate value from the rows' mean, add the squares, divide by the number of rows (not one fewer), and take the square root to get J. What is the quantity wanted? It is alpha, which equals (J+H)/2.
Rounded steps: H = 58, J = 3.9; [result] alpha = 31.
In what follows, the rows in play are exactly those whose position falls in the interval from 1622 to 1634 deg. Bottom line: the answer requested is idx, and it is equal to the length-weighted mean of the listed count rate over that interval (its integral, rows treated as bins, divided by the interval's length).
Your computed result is 55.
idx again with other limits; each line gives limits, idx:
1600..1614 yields 48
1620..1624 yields 43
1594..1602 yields 58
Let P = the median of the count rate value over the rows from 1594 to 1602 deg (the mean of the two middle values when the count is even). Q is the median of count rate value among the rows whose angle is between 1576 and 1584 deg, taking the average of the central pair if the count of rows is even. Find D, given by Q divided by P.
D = 1.00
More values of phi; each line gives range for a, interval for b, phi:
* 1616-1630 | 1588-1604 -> 5.7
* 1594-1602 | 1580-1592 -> 4.5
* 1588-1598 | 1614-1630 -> 6.6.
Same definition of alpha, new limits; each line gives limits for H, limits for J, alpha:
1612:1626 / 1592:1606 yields 21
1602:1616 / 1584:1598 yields 23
